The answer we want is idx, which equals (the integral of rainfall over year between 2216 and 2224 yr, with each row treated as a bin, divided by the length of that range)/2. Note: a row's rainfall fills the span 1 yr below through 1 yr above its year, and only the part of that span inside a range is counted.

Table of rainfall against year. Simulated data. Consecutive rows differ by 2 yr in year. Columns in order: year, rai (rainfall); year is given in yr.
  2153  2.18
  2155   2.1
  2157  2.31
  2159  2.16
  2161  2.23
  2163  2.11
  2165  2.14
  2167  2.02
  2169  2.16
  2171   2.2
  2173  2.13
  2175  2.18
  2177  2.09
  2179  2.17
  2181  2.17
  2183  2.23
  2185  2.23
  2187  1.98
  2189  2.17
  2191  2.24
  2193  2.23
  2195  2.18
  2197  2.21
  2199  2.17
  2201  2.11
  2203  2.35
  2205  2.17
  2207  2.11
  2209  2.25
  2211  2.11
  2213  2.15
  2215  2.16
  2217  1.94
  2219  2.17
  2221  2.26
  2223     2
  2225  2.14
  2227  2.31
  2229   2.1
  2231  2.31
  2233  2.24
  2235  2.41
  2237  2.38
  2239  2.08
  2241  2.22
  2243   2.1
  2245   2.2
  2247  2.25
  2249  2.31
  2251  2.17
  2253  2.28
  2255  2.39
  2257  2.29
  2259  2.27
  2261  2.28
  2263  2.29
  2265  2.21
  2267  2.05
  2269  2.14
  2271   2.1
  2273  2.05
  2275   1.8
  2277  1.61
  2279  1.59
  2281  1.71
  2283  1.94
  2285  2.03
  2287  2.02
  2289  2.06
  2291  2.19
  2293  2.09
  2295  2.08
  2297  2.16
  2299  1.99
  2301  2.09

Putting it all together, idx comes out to 1.05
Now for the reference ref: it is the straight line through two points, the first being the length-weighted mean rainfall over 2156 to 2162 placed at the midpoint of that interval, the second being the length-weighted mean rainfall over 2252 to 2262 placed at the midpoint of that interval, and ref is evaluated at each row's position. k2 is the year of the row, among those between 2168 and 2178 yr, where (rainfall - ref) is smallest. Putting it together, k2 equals 2177 yr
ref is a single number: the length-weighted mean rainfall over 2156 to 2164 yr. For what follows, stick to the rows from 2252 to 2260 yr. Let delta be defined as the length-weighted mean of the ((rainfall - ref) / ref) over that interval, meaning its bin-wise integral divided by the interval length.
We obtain 0.05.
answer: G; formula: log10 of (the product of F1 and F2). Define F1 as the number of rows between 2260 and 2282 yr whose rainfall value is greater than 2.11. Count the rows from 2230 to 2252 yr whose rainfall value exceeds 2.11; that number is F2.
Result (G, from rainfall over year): 1.56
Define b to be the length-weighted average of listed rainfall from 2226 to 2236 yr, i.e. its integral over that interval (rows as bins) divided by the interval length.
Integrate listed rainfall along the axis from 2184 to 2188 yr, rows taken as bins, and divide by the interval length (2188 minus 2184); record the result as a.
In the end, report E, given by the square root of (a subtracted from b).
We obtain 0.41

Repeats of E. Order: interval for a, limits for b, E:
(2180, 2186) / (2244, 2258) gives 0.24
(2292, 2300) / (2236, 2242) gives 0.38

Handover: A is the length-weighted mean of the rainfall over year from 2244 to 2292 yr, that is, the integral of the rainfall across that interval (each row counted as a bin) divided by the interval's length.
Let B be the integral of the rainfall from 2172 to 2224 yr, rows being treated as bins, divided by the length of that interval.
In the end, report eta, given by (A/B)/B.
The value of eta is 0.449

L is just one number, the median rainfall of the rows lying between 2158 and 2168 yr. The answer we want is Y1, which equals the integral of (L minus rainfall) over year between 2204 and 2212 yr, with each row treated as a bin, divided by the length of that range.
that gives -0.020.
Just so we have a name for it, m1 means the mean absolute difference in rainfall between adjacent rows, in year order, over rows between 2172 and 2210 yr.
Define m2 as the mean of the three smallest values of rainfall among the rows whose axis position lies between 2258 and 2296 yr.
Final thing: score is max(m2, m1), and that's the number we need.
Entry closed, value 1.64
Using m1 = 0.0889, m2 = 1.637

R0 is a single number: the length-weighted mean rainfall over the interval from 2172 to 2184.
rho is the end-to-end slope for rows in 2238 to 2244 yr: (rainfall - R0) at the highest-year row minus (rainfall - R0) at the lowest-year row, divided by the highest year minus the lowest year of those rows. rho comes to 0.005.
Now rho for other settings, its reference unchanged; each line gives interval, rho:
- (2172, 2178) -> -0.010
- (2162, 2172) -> 0.011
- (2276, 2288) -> 0.041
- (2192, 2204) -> 0.012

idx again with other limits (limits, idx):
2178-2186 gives 1.10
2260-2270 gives 1.10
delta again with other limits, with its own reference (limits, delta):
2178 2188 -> -0.02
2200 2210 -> 0.00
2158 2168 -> -0.03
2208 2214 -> -0.01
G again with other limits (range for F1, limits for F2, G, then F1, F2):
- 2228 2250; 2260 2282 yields 1.51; 8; 4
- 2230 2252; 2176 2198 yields 1.91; 9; 9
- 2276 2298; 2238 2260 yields 1.26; 2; 9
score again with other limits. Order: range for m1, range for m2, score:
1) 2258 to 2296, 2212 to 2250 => 2.01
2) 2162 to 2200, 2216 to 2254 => 2.01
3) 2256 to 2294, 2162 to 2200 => 2.03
